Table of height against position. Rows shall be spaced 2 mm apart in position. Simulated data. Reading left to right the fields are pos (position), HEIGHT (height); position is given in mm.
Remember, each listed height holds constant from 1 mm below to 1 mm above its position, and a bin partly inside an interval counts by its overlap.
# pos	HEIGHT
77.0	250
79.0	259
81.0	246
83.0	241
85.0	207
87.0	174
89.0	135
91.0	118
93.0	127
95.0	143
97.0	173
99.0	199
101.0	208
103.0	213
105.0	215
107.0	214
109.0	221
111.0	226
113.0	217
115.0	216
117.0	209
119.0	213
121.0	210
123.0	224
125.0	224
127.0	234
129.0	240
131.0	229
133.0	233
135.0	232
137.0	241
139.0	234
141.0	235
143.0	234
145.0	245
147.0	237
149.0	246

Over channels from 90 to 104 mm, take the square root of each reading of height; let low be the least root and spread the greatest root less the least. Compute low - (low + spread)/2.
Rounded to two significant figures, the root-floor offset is 3.6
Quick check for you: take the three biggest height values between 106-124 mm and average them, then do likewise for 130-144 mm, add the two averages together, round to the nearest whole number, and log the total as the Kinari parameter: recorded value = 460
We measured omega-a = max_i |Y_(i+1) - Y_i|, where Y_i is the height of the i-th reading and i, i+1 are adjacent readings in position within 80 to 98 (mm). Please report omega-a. 39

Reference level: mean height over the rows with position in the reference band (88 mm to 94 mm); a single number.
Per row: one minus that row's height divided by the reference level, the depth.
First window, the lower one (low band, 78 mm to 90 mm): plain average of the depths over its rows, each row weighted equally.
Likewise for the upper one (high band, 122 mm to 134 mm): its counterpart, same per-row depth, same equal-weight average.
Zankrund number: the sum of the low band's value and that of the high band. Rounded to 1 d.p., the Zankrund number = -1.5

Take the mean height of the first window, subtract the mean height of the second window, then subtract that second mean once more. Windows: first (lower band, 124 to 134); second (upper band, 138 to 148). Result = -242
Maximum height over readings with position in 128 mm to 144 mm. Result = 241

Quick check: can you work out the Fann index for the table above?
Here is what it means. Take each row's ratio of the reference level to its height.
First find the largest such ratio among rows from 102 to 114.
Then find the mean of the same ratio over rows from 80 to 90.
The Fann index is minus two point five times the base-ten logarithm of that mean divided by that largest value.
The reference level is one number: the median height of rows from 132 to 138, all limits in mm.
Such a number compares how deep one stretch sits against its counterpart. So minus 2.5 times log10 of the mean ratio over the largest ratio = -0.12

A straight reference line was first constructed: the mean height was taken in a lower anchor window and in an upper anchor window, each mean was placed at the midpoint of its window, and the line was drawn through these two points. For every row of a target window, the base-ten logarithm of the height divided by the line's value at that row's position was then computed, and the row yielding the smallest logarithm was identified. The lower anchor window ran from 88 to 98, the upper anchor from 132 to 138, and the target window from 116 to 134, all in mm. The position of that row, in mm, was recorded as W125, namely 133.0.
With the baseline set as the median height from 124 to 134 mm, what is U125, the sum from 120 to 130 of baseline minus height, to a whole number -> 33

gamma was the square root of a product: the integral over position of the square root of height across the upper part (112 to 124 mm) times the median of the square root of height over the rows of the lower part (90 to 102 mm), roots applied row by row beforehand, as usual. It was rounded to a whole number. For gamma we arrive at 47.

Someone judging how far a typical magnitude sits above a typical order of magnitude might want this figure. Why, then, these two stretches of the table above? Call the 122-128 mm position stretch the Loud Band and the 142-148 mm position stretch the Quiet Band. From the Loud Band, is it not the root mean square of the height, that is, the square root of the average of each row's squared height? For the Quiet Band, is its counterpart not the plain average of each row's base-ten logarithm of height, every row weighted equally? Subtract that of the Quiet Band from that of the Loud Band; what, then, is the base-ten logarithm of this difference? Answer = 2.35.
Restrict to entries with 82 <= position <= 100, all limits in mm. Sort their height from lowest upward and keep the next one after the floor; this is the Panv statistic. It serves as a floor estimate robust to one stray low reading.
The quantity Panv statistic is 127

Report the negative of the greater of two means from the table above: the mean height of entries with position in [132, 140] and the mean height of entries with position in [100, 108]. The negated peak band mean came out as -235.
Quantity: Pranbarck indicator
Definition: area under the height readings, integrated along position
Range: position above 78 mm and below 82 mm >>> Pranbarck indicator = 1010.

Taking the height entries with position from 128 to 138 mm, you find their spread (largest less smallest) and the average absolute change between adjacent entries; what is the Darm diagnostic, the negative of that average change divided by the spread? -0.52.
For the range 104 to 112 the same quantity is -0.36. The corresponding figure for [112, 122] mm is -0.47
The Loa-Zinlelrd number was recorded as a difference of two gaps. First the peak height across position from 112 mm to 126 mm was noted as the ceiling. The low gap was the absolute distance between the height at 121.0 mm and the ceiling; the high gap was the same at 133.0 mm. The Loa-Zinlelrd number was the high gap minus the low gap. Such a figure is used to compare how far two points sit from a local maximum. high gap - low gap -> -5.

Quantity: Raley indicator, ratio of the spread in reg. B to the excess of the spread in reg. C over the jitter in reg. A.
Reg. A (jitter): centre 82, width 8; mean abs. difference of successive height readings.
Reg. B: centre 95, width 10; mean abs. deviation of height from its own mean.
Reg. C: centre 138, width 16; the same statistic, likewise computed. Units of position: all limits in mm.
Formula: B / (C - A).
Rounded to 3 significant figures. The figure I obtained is -2.01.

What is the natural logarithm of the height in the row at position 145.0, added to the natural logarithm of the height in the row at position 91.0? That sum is 10.27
